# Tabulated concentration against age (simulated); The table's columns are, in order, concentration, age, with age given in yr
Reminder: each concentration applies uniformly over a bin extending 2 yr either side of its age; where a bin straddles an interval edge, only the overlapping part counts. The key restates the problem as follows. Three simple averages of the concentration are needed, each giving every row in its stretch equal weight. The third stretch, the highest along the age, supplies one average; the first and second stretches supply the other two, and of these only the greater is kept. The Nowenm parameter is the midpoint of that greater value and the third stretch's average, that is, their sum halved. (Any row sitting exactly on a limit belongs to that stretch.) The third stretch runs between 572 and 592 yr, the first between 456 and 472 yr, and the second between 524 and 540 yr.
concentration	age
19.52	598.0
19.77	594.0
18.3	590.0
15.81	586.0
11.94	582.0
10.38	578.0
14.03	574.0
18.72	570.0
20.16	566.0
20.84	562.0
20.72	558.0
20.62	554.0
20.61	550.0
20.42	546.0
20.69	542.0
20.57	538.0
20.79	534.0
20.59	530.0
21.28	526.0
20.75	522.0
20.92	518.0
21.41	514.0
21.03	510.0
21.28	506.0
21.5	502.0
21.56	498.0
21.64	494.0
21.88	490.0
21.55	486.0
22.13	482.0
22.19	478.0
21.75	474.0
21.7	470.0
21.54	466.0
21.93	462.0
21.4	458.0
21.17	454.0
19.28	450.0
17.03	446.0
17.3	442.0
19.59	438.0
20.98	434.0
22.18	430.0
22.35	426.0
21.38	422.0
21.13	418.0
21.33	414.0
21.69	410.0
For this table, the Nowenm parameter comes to 17.87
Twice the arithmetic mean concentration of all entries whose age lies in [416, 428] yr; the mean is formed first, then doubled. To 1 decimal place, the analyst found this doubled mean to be 43.2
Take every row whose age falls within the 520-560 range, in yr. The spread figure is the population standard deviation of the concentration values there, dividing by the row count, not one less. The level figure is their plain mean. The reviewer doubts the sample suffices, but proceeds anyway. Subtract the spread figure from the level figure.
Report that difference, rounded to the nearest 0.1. 20.5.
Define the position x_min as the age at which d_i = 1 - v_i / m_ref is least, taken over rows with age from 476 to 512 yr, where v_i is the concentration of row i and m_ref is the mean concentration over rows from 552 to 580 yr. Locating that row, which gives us 478.0 yr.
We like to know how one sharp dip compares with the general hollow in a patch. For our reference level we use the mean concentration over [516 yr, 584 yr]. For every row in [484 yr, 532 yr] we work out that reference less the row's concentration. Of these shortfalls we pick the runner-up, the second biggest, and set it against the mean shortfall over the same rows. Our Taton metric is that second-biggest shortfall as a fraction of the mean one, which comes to 0.8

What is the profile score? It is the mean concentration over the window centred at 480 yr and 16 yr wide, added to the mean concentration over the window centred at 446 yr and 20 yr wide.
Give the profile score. 41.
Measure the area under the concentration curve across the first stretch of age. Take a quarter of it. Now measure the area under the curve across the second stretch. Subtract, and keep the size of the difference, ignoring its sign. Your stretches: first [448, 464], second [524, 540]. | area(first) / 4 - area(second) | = 249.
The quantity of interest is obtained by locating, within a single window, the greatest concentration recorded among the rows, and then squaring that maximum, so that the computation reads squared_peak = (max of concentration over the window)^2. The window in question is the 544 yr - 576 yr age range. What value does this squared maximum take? 434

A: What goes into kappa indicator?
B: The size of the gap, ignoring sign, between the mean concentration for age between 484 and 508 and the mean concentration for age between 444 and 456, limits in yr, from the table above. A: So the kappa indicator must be 2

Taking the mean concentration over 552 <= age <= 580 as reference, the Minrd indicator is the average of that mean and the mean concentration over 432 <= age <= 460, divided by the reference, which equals 1.04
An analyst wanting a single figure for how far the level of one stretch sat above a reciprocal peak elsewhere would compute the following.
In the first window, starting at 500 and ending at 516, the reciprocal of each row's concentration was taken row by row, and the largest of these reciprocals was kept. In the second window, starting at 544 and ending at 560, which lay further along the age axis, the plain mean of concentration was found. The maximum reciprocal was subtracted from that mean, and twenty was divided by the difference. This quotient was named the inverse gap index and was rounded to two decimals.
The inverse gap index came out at 0.97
